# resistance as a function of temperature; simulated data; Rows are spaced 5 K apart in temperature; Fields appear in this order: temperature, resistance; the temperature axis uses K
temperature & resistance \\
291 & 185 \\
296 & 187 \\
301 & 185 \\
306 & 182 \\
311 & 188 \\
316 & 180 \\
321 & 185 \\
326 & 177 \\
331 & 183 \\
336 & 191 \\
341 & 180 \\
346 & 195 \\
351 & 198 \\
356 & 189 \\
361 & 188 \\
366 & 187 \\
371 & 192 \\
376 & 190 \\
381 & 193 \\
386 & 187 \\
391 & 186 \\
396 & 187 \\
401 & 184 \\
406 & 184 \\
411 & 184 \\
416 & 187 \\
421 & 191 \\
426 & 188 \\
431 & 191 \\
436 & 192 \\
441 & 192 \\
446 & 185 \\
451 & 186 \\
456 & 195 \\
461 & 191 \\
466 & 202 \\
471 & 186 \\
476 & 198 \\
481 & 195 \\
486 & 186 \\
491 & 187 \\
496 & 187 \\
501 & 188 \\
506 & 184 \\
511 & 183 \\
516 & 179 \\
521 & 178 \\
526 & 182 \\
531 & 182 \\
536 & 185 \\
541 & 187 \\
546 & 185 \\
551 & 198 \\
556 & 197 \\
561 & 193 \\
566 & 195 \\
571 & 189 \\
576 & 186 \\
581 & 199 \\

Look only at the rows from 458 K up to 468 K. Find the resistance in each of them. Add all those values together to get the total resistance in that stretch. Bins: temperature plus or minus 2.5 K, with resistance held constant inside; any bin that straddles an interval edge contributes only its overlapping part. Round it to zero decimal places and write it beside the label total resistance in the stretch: 393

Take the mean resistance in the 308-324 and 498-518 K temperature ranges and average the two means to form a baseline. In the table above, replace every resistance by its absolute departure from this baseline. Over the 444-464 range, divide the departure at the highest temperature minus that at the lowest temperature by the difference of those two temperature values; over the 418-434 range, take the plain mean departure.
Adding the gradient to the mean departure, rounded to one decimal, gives 6.5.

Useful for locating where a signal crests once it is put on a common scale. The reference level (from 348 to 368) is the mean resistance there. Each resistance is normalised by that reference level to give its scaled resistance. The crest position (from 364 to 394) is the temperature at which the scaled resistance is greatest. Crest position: 381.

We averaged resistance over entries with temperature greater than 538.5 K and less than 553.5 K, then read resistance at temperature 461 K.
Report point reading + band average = 381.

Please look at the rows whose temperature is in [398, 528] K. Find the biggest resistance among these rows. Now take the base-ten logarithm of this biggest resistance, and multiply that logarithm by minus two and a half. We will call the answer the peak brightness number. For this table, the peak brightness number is -5.76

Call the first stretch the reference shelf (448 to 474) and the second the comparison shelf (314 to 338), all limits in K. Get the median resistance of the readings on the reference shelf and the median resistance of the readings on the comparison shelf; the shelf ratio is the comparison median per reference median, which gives 0.96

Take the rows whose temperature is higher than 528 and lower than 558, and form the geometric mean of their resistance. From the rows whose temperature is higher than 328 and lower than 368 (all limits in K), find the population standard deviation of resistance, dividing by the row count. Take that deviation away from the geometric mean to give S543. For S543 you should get 183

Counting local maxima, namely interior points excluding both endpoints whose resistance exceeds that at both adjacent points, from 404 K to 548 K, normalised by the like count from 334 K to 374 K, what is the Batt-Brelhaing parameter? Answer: 6.0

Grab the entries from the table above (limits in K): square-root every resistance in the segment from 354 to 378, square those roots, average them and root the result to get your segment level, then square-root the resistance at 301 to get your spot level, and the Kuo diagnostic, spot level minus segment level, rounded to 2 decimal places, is -0.15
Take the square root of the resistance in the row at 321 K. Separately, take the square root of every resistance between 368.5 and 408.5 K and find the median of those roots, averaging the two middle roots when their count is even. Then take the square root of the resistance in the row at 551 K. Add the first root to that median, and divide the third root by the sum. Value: 0.516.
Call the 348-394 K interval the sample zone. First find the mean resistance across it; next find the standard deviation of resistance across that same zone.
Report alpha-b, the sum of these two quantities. 194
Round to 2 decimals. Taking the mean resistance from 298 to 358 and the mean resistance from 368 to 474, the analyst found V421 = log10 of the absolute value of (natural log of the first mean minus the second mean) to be 2.26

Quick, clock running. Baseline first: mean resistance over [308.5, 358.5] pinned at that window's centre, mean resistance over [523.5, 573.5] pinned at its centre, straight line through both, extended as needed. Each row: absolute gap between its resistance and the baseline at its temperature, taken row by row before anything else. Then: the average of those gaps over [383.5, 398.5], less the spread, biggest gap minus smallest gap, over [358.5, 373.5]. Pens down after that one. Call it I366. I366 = -4.3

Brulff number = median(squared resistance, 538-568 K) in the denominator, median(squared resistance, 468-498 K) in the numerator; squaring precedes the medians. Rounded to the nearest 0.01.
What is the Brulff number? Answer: 0.93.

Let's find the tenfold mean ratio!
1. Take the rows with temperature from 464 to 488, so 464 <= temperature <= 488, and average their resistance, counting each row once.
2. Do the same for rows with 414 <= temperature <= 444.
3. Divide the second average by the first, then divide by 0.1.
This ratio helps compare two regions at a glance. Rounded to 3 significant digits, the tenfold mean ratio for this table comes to 9.83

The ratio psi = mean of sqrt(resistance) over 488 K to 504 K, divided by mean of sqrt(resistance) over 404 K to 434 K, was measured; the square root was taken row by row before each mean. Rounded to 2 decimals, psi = 1.00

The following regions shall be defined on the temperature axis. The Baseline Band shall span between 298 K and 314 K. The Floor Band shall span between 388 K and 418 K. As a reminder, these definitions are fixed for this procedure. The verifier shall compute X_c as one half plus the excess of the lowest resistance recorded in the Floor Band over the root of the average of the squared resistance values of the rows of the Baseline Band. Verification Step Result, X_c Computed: -0.5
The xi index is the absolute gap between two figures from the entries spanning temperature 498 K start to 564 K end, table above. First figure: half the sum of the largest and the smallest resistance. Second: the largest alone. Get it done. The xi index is 10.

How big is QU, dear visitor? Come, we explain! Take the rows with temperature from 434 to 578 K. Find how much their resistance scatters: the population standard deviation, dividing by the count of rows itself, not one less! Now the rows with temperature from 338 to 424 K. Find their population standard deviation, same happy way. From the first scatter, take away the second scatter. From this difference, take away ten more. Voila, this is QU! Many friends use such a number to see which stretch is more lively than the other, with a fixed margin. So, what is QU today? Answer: -8.4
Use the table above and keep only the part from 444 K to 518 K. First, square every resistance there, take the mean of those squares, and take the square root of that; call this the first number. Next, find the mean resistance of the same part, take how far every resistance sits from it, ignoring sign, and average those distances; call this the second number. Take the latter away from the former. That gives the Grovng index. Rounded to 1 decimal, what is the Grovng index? 184.0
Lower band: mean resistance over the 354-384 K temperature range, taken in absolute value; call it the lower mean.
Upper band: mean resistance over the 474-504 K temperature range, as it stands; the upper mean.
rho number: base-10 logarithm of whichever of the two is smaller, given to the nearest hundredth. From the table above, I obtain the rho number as 2.28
